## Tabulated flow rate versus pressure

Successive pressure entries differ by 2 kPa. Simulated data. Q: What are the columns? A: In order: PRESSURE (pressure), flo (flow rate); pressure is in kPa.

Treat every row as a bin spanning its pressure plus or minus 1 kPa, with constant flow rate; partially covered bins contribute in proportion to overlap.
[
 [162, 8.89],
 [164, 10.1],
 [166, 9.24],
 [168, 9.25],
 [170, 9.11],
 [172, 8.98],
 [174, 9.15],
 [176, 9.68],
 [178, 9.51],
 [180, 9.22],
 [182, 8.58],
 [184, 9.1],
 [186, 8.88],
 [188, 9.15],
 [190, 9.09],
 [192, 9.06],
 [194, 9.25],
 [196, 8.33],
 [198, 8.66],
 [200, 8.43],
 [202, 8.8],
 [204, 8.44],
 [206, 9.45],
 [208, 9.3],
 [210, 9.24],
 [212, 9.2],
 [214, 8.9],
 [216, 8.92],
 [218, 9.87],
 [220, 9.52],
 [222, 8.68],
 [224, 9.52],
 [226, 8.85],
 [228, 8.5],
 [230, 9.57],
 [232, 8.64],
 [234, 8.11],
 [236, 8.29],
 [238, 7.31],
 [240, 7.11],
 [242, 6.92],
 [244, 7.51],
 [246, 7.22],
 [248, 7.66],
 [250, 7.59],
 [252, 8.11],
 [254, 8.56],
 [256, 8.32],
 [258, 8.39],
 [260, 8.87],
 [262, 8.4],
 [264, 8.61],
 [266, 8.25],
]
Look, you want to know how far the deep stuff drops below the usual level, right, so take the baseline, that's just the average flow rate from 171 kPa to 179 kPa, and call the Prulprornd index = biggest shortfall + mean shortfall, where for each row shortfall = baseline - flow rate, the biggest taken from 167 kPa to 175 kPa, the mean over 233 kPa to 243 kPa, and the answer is 2.1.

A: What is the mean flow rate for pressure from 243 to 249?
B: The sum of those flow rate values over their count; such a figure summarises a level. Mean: 7.5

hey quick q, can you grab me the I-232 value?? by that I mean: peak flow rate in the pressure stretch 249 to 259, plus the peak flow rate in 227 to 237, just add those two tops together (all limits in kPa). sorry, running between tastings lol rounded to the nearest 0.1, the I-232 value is 18.1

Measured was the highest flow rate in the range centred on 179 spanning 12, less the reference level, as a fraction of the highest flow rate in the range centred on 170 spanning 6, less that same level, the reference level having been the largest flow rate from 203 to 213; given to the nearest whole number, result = -1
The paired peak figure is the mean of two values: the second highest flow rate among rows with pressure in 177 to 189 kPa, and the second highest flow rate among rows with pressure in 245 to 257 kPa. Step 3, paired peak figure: 8.77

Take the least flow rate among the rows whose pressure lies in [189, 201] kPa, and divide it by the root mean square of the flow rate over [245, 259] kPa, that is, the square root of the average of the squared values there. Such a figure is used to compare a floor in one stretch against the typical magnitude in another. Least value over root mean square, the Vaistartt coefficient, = 1.04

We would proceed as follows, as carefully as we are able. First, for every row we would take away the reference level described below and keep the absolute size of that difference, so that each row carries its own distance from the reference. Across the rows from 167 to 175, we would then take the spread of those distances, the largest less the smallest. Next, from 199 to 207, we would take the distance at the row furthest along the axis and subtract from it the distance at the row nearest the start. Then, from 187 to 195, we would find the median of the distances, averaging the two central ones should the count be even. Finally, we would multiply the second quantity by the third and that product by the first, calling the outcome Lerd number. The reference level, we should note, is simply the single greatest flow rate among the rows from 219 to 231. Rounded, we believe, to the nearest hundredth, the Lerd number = -0.12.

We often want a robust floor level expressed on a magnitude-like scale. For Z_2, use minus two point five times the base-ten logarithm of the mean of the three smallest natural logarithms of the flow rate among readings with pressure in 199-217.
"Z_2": -0.83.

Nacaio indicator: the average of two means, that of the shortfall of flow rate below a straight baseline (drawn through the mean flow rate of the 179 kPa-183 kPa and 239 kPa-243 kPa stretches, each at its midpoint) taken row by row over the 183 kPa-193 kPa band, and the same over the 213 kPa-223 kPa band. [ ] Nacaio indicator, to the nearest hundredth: -0.91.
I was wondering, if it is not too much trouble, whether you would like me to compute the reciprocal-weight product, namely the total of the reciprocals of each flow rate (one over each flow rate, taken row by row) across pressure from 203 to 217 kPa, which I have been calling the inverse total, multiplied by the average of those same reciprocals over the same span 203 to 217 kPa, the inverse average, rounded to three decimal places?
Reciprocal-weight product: 0.085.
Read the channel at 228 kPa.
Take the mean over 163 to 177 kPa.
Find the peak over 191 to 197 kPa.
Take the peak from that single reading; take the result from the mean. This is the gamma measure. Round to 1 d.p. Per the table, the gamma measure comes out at 10.1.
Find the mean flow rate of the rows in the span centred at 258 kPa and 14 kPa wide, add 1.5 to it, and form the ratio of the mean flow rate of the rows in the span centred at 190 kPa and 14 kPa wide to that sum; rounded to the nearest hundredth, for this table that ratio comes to 0.90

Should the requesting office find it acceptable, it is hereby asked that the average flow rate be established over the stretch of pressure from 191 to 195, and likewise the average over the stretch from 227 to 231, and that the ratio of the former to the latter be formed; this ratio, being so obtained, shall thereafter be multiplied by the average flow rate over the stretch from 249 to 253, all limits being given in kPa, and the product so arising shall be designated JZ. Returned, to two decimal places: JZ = 7.95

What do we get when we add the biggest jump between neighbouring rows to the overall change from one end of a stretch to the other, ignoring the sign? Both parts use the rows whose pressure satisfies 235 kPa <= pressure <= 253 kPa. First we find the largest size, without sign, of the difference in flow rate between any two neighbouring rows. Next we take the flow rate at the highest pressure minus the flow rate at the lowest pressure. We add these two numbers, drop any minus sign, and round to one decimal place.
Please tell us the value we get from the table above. 0.8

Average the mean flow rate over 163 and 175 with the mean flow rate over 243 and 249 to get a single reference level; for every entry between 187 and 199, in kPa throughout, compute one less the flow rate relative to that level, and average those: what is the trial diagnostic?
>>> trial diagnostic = -0.064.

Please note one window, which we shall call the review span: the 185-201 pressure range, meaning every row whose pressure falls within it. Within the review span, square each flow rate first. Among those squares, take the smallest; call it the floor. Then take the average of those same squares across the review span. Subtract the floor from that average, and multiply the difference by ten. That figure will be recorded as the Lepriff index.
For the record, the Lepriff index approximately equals 91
